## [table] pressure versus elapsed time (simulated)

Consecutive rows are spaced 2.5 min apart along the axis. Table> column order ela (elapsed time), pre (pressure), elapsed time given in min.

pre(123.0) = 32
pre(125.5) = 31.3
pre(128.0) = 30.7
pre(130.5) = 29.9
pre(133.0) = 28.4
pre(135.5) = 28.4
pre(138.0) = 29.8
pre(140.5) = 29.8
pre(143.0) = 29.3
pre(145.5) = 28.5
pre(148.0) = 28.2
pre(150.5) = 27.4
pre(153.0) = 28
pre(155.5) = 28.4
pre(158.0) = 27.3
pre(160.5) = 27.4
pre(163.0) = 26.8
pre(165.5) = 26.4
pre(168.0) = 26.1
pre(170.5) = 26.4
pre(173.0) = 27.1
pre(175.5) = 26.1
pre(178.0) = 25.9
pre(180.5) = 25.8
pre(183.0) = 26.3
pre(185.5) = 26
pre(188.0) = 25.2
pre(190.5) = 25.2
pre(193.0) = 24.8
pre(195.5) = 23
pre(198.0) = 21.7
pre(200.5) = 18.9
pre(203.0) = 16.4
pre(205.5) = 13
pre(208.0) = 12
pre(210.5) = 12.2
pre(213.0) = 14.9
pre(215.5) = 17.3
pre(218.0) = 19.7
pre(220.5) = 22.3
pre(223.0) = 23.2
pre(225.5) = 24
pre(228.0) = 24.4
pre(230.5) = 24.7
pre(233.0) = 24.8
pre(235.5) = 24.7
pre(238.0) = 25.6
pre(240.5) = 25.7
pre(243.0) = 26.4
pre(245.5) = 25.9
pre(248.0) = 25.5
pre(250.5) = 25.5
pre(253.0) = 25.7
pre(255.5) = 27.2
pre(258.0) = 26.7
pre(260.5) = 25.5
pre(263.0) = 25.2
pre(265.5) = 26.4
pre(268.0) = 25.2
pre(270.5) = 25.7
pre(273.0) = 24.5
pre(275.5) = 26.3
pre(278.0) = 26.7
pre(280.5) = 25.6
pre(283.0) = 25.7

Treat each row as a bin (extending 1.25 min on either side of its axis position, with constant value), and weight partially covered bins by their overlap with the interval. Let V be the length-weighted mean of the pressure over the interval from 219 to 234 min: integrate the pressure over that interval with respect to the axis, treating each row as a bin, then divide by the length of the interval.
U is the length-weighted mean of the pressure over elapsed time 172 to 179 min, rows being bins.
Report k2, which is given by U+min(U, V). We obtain 50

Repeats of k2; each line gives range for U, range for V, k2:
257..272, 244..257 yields 51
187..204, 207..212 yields 34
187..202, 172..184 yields 46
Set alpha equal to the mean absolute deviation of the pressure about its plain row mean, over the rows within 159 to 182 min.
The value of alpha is 0.44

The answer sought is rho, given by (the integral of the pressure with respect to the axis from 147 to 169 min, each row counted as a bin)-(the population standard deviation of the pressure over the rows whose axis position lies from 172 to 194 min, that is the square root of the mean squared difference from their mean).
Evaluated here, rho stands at 601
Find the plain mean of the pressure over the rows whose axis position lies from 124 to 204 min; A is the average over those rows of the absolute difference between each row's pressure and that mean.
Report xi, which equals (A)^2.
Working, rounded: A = 2.2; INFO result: 5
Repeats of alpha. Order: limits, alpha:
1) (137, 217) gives 4.23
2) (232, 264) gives 0.51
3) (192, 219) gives 3.63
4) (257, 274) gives 0.57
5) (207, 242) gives 4.21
